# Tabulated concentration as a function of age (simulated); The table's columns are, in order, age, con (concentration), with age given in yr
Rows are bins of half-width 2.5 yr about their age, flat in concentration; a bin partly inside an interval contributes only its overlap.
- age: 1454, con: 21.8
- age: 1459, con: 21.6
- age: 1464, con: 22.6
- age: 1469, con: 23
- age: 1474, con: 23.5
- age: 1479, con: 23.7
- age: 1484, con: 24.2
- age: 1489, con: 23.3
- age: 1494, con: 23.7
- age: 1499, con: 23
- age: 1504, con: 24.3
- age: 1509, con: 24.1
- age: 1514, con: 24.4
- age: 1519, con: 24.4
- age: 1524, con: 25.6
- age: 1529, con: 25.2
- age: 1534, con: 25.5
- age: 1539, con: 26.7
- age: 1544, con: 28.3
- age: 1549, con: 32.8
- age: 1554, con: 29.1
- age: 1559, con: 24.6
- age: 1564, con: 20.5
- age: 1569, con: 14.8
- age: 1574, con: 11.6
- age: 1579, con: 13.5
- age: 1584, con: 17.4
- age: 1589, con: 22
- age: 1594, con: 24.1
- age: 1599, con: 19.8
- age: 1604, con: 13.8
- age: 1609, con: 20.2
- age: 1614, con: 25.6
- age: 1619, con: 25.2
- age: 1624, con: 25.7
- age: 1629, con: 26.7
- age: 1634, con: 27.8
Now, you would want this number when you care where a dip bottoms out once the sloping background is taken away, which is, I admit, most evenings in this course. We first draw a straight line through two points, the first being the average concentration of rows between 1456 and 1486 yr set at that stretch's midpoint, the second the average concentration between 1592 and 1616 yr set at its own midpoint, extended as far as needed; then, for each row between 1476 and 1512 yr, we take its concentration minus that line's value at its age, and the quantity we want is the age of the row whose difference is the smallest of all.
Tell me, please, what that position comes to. 1499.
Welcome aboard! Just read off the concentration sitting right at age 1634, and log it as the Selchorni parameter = 27.8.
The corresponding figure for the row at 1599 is 19.8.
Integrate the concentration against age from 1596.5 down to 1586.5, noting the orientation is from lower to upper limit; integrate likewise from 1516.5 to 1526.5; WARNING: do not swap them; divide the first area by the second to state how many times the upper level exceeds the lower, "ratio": 0.92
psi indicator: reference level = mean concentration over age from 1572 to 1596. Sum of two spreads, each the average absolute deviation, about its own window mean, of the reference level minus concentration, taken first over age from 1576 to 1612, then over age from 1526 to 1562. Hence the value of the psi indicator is 5.5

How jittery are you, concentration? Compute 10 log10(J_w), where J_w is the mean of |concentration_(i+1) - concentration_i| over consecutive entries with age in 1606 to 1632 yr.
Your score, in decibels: 3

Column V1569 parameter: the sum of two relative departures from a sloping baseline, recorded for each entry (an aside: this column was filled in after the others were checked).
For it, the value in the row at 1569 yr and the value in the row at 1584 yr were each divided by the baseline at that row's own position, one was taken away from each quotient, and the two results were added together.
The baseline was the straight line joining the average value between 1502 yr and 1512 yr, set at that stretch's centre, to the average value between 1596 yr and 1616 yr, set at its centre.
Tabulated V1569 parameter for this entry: -0.5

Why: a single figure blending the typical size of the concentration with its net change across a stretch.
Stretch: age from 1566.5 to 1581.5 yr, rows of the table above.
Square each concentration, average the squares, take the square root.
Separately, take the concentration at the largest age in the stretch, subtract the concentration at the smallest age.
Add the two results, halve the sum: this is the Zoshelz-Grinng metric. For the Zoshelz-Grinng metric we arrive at 6.0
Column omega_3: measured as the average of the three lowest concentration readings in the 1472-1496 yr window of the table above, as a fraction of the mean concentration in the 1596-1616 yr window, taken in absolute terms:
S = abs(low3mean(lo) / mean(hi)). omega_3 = 1.2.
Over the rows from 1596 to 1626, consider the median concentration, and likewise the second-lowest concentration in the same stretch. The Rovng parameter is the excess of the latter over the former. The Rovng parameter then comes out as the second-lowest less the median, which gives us -2.9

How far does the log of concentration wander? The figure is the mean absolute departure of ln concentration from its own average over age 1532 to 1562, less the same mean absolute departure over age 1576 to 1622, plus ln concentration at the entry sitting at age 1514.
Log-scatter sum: 3.08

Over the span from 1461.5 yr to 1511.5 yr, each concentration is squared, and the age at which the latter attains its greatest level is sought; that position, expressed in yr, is 1504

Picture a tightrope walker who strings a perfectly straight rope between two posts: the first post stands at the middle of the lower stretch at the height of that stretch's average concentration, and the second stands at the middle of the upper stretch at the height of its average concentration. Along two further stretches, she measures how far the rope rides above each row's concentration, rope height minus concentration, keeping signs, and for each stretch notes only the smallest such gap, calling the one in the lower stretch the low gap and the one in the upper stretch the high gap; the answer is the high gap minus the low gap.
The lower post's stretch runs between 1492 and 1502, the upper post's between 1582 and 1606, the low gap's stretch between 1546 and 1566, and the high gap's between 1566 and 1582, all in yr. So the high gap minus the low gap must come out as 17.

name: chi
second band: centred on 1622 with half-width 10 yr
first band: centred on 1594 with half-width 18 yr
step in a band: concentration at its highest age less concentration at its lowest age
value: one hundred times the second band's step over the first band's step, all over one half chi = 33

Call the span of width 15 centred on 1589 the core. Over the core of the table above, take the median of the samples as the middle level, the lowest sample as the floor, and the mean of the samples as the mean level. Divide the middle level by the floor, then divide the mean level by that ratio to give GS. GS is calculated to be 17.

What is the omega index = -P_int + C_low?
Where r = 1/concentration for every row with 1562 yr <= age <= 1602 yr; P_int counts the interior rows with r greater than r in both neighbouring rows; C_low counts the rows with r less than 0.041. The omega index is -1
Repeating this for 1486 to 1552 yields 5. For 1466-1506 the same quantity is -2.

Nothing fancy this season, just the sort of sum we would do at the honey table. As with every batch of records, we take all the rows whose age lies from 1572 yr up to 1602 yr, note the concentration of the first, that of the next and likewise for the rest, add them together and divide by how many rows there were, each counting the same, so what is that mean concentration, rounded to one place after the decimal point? 18.1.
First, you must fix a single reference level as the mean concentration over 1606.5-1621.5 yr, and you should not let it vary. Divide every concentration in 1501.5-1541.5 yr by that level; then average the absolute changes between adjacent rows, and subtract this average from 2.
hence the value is 1.98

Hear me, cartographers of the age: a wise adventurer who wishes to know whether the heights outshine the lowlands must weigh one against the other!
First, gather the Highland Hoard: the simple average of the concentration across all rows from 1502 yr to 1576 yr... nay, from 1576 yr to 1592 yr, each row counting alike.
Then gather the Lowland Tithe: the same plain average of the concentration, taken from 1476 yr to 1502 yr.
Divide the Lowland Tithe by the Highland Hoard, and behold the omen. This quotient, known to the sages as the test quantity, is 1.34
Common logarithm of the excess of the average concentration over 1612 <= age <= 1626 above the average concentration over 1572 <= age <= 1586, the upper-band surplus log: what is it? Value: 1.1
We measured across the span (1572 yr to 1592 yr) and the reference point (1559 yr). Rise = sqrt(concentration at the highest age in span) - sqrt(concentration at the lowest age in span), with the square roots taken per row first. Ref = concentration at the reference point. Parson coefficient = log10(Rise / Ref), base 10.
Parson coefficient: -1.3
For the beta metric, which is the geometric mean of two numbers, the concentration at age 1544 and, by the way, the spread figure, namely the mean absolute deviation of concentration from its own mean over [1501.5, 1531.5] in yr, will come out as 3.7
